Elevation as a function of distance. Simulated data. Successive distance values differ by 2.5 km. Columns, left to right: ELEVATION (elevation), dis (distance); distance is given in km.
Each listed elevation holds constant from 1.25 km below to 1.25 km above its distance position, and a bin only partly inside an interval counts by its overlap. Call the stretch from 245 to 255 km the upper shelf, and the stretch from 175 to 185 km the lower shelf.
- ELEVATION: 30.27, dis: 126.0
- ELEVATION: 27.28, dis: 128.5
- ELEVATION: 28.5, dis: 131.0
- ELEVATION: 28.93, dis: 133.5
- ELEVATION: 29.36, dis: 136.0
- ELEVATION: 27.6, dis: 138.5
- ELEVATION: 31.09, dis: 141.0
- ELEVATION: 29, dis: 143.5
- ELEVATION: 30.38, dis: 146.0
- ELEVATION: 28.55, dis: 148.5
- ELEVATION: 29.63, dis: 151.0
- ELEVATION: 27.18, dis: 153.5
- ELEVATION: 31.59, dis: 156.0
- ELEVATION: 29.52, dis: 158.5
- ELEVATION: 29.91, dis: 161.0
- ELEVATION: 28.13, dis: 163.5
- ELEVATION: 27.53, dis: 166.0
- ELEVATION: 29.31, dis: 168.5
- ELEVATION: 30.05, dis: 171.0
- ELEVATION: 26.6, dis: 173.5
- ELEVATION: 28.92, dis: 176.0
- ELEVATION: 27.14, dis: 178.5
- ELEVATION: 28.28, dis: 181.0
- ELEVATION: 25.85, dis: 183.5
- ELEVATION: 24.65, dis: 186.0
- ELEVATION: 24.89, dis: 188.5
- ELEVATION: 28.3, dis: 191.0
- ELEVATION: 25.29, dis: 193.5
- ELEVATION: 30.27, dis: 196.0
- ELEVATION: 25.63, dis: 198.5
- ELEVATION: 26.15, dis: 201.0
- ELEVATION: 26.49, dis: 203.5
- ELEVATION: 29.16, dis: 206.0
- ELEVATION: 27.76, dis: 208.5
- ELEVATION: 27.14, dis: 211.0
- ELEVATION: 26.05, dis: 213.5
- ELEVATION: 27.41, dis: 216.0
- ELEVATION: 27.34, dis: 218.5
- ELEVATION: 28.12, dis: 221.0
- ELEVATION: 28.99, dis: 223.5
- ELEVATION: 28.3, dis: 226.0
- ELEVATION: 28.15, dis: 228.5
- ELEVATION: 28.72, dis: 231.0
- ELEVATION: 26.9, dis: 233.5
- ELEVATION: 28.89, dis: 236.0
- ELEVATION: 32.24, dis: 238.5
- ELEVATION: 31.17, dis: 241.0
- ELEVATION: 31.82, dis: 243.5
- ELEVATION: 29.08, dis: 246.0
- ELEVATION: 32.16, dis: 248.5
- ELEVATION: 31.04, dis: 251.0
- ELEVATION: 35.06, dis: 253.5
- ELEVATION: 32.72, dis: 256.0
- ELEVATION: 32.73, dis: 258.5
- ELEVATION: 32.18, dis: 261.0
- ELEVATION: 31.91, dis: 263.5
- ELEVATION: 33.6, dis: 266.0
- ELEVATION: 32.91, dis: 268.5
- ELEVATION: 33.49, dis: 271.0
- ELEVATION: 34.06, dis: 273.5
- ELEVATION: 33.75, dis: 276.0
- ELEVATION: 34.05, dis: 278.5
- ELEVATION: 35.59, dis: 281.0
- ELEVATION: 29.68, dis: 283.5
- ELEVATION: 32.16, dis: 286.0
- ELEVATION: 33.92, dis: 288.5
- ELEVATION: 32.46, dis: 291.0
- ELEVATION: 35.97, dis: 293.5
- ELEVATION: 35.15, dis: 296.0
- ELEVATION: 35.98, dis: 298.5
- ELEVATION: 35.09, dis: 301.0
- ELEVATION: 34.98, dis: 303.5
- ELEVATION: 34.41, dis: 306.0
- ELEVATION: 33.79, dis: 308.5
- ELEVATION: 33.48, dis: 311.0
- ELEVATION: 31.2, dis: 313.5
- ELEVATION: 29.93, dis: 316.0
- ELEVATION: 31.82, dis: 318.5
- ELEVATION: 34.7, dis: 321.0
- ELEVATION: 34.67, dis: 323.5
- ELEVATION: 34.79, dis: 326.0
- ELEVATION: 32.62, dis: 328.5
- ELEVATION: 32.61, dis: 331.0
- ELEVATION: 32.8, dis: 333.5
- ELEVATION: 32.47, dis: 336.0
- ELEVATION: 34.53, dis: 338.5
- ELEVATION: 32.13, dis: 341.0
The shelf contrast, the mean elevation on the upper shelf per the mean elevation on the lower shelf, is 1.16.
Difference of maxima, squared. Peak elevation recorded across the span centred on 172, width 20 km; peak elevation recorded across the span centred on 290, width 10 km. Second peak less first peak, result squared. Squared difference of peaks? 35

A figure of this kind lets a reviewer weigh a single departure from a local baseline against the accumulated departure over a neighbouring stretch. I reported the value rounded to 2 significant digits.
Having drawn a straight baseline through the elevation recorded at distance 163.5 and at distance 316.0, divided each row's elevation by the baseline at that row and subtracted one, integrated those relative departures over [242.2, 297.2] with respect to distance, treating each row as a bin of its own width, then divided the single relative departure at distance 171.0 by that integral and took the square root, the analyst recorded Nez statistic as 0.098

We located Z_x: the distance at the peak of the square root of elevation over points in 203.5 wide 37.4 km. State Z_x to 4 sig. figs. 196.0 km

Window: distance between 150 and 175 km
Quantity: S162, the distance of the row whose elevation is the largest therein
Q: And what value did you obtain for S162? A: 156.0 km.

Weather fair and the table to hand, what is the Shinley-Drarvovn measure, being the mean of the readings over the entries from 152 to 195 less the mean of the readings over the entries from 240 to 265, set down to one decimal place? -4.2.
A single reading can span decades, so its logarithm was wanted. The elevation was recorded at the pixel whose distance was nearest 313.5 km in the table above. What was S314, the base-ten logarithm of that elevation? 1.49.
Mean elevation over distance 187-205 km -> 26.7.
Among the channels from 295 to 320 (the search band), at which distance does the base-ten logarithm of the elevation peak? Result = 298.5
